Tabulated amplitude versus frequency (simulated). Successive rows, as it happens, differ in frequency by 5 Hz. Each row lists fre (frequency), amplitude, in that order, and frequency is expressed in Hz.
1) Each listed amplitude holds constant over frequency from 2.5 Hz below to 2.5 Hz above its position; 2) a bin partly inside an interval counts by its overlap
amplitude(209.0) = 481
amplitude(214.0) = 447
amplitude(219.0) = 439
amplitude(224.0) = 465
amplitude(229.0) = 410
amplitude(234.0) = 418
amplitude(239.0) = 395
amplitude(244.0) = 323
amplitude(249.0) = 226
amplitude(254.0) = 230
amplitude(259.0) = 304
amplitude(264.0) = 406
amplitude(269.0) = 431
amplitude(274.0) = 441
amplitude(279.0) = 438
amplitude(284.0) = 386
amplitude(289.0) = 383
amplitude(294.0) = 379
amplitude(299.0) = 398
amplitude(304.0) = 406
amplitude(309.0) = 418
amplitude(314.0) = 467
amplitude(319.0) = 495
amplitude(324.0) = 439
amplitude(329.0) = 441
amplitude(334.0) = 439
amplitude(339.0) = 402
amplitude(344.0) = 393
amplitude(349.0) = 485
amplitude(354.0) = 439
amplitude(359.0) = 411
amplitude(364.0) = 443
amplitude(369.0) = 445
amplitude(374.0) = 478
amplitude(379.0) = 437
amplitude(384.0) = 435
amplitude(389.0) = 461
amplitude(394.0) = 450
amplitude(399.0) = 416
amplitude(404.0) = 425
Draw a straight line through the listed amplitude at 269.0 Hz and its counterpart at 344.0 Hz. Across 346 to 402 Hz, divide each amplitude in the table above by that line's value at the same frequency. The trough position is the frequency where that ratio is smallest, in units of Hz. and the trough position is 359.0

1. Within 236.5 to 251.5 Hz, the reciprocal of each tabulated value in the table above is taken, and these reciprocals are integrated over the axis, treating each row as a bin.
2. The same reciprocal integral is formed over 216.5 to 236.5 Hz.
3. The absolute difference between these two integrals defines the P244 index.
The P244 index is 0.004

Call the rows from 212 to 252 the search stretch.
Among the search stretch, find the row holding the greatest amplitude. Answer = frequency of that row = 224.0 Hz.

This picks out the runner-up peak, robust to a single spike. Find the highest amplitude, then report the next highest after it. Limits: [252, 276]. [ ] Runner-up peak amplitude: 431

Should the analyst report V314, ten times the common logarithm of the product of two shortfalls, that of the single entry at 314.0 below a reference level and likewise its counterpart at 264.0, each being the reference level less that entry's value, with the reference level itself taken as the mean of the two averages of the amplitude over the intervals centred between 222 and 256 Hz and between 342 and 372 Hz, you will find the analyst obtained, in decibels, 29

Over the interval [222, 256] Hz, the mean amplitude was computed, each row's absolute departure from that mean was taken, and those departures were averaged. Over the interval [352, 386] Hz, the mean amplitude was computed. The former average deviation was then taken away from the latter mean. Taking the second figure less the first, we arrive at 362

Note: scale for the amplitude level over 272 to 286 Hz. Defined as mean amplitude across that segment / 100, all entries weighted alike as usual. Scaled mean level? 4.22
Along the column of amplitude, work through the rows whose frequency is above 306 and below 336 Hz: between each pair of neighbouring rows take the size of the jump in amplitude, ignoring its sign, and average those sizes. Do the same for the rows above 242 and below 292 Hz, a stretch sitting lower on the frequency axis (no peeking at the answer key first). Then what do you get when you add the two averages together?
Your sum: 69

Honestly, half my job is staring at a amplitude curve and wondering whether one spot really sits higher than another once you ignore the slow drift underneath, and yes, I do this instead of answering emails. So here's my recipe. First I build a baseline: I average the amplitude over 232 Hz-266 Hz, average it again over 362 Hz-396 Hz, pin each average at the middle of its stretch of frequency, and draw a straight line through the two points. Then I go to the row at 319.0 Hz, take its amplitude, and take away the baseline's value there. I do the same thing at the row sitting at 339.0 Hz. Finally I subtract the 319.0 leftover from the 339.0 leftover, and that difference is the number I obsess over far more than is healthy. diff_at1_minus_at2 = -112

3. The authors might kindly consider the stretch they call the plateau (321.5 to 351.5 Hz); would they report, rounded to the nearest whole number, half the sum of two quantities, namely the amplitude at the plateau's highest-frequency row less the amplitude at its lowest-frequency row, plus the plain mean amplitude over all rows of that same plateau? 240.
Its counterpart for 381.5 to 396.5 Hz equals 232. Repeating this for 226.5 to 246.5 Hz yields 150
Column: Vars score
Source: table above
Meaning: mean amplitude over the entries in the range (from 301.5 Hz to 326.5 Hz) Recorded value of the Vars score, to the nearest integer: 445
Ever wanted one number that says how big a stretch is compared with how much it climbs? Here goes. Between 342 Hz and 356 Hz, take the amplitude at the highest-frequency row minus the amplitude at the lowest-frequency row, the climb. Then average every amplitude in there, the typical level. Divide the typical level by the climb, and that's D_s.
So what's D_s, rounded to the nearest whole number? 10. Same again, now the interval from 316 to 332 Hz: -8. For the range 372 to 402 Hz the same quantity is -7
